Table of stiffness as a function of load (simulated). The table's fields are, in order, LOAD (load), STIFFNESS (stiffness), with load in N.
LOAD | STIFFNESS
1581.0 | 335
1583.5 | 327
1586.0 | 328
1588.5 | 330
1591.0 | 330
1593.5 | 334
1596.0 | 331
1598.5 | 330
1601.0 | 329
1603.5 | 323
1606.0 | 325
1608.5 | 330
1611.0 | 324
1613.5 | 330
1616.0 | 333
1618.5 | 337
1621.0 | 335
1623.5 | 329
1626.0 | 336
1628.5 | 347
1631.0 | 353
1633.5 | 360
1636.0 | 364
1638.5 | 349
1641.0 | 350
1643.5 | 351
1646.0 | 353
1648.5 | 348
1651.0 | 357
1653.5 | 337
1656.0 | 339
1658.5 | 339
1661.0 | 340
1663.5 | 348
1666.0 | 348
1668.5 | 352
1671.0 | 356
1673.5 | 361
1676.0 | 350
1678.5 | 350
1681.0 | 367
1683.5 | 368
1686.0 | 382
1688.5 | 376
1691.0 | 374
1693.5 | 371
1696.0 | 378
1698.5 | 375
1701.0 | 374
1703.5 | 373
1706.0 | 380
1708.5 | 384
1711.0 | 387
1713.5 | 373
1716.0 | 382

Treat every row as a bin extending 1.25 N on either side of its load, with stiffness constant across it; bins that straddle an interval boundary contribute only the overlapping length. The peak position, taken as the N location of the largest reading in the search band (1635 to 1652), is 1636.0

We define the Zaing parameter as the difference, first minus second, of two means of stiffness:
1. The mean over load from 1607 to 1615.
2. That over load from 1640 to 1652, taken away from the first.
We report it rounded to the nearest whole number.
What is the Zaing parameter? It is -24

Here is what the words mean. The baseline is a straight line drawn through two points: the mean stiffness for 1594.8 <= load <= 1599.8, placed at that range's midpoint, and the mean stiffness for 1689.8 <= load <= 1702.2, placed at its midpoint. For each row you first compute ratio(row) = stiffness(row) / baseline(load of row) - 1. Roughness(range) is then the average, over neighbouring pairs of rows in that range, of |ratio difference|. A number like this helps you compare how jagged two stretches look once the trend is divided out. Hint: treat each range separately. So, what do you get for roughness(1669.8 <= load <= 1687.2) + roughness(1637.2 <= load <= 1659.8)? 0.034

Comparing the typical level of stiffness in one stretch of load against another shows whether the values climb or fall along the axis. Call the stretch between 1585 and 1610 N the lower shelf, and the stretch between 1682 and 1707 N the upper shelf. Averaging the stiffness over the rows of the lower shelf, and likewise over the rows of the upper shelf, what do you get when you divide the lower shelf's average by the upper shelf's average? 0.877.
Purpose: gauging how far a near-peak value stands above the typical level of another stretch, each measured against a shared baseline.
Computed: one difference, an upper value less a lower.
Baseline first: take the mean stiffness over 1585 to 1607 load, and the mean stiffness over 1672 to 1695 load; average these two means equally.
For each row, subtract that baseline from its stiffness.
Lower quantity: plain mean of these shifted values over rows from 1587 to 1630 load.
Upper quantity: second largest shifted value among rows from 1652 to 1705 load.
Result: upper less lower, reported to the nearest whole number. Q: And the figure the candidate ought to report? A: 47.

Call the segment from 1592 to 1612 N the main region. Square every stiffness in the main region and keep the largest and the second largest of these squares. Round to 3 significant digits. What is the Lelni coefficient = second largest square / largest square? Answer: 0.982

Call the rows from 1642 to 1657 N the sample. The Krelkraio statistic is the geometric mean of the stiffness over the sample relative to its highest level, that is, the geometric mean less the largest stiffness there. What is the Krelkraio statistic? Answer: -9.6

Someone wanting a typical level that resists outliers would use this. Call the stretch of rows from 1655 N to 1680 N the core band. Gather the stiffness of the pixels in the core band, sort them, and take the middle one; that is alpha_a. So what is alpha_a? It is 349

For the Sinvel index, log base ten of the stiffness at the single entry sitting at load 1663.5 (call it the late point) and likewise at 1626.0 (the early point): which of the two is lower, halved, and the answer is 1.26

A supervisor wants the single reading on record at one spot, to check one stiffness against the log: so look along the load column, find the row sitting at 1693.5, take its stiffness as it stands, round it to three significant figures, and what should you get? 371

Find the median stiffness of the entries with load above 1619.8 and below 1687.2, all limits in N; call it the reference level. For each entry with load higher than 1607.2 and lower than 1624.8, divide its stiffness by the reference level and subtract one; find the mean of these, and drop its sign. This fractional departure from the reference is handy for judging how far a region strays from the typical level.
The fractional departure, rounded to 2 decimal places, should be 0.05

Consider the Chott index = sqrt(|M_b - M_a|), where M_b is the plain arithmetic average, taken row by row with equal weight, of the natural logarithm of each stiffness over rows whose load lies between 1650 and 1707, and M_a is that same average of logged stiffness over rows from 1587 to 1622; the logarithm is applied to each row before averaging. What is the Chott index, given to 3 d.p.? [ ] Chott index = 0.296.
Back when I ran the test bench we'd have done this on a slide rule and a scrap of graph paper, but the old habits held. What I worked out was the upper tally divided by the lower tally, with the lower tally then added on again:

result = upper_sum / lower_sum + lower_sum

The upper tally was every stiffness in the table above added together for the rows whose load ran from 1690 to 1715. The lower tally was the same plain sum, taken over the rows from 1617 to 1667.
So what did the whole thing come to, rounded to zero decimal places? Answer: 6921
